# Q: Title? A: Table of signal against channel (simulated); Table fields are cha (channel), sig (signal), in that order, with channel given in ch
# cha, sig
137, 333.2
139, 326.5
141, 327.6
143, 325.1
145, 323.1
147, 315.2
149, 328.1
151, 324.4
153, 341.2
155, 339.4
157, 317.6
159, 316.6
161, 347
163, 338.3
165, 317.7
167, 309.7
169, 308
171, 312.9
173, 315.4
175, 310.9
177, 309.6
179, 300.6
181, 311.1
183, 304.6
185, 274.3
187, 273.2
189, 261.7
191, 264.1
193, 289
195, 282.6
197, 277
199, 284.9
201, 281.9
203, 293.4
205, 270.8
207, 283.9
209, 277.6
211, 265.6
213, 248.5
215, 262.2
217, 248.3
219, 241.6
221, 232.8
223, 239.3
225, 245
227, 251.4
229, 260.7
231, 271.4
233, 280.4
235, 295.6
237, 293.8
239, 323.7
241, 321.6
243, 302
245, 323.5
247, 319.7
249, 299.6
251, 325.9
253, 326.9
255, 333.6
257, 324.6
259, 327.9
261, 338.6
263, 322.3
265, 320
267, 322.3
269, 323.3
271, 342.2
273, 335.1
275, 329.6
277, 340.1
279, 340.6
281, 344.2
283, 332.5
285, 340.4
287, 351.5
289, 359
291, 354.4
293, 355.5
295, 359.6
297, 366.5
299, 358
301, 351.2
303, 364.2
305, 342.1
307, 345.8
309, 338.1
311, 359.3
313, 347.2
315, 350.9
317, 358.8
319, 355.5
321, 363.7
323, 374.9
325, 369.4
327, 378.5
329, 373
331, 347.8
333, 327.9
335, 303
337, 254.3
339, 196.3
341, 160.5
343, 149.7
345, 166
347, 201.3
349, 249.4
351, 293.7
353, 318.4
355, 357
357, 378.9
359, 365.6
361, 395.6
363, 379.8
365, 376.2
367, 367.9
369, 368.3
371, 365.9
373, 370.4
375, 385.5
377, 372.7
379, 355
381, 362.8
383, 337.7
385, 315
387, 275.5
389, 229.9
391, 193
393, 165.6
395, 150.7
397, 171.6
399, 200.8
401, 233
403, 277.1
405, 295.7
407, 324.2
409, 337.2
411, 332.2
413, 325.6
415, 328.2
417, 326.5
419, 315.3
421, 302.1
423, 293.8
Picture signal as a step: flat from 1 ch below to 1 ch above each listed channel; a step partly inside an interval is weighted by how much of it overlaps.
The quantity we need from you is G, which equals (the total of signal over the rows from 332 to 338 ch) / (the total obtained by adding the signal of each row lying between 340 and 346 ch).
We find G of 1.9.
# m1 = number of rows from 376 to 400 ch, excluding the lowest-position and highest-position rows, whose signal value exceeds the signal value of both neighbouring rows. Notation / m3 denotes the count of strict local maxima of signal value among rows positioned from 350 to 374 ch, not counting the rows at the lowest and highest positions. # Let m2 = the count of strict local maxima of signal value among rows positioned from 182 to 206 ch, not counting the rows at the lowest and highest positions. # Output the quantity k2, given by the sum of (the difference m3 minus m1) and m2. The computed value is 5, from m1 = 1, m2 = 3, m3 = 3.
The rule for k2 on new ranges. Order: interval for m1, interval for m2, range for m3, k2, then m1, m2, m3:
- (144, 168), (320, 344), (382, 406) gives -1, 3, 2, 0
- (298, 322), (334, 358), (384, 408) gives -4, 4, 0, 0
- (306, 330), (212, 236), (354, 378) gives 1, 4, 1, 4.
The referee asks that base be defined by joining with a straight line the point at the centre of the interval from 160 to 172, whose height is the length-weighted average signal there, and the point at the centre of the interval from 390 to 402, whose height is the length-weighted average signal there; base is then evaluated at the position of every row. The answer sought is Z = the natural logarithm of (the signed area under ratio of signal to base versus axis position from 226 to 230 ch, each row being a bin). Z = 1.3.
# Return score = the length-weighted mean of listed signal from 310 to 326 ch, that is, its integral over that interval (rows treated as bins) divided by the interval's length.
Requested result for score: 360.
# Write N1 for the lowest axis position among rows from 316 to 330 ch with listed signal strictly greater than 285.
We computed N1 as 317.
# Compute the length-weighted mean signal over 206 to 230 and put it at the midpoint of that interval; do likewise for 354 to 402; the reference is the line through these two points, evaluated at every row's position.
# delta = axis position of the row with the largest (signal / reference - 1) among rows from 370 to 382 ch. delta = 375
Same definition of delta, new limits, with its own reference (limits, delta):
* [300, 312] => 303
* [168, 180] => 173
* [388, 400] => 389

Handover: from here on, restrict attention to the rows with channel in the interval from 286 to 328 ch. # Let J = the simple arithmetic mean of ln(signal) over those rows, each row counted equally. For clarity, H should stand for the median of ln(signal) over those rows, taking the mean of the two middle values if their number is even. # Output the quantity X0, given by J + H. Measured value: 11.8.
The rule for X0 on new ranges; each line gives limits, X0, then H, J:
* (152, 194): 11.5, 5.74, 5.73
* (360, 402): 11.5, 5.87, 5.67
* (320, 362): 11.5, 5.79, 5.66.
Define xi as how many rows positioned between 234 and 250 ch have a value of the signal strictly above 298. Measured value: 6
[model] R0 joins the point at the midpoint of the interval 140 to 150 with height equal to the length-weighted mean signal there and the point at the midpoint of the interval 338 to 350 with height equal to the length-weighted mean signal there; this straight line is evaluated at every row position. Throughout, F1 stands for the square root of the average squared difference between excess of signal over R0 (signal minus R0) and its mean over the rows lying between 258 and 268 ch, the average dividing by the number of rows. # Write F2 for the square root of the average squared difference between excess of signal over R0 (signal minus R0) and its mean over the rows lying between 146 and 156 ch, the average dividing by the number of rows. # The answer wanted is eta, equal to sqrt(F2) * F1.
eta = 19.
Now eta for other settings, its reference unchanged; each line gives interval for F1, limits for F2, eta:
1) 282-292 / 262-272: 36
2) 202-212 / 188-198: 29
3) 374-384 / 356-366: 46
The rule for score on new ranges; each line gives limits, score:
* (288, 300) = 359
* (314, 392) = 319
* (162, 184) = 313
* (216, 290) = 309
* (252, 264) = 329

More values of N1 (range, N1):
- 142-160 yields 143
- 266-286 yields 267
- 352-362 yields 353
